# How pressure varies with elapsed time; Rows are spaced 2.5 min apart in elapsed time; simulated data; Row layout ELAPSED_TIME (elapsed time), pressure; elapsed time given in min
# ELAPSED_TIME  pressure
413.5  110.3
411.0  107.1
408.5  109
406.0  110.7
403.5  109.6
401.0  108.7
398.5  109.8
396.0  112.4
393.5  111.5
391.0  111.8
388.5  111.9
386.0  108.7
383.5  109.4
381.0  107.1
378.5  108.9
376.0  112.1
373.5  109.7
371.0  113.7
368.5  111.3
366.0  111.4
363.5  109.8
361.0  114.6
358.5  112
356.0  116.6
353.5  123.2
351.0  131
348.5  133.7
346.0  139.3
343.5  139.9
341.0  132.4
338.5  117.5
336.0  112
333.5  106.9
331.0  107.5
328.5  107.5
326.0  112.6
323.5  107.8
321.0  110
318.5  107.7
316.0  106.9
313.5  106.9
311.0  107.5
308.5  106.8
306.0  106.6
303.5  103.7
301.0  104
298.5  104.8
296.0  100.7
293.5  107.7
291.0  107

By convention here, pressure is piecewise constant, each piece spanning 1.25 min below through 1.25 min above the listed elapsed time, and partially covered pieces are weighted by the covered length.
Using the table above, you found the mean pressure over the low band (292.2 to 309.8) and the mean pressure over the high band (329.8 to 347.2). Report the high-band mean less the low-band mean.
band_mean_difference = 17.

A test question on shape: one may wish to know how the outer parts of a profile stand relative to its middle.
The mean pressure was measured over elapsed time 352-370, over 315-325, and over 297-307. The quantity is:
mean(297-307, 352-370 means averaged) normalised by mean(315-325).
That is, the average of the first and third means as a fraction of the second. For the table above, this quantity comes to 1.01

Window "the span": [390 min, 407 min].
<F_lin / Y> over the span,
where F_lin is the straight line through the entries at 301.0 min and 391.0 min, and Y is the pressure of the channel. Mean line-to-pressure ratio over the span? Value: 1.02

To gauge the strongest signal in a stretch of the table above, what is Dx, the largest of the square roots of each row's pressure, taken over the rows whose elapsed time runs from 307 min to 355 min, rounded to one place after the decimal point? 11.8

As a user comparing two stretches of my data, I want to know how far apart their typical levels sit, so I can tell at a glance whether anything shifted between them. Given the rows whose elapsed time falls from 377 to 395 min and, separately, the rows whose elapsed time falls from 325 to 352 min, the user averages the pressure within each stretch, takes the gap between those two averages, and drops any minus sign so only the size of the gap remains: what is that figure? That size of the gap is 12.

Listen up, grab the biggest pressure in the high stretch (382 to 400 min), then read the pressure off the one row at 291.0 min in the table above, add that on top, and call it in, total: 219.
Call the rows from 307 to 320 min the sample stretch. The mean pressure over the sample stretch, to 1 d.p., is 107.2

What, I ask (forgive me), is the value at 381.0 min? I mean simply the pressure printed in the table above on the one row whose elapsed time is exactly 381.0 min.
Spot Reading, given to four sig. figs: 107.1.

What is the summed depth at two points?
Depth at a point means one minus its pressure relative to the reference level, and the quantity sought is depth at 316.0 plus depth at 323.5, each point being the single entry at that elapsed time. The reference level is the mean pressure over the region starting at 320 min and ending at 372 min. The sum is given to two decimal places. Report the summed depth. 0.18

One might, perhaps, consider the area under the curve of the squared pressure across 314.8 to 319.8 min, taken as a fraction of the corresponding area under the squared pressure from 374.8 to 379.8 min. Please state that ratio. 0.94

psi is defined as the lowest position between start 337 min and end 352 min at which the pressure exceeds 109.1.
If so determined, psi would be 338.5 min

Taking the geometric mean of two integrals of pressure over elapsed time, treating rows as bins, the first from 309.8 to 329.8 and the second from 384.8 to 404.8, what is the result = 2189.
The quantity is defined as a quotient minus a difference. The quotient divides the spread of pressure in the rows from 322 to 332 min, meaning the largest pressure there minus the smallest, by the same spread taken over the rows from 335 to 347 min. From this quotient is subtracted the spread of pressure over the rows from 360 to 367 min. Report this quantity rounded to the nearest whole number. -5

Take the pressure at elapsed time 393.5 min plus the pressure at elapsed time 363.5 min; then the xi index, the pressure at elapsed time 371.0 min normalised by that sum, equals 0.514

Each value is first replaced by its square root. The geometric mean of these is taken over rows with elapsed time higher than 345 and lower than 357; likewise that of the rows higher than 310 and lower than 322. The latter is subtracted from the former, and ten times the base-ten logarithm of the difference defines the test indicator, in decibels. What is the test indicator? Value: 0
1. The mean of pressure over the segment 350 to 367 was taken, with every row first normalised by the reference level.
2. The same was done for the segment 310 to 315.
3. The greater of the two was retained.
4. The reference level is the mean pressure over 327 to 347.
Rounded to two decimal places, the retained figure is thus 0.97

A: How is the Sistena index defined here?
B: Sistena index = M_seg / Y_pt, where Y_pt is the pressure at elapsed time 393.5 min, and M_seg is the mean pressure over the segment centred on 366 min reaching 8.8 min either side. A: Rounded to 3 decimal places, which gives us 1.003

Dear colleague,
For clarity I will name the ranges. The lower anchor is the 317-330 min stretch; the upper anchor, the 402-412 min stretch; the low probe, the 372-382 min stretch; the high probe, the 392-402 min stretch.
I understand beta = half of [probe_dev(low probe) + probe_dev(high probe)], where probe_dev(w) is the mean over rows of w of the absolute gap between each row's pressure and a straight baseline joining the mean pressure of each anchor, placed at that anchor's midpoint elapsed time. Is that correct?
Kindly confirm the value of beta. 1.6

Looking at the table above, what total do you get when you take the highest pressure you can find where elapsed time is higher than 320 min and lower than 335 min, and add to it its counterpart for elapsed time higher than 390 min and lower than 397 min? 225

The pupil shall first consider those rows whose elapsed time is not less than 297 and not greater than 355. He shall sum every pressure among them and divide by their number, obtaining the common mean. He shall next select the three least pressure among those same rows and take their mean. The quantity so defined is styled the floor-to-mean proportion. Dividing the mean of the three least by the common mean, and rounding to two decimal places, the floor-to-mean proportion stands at 0.91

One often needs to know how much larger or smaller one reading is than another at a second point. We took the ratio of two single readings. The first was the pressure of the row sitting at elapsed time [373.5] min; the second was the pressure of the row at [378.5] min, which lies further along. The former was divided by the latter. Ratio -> 1.01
